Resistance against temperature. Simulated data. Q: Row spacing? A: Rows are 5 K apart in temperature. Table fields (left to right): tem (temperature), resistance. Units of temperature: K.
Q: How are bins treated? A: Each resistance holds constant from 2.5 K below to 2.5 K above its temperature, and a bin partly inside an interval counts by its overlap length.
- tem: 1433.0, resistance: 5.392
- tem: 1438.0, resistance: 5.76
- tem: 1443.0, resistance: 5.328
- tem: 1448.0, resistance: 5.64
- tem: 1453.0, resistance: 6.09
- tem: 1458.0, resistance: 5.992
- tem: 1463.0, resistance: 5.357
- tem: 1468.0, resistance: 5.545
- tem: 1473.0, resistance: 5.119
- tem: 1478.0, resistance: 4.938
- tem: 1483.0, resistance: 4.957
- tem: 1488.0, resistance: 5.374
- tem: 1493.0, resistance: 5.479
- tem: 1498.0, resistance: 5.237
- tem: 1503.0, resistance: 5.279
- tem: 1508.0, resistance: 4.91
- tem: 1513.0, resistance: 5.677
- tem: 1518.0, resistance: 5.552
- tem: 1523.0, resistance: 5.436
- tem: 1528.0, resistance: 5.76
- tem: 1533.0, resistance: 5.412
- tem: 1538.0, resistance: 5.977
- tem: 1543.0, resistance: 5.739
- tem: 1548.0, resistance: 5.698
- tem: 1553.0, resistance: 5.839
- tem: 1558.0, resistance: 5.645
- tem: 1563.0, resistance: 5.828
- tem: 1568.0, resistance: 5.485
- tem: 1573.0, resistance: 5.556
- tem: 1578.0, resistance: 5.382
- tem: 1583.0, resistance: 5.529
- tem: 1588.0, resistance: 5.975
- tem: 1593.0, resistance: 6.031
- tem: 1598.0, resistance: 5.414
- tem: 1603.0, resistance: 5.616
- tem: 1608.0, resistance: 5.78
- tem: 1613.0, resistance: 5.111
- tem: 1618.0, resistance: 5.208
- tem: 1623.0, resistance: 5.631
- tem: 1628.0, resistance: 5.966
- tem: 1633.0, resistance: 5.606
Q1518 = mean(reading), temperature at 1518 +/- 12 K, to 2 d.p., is 5.47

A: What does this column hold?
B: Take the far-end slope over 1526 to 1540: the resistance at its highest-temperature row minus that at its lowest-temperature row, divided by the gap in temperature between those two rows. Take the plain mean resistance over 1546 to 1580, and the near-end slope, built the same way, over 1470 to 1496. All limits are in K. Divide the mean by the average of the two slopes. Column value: 284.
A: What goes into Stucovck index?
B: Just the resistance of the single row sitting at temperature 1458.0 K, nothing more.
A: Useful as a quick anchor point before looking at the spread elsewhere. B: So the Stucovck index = 5.992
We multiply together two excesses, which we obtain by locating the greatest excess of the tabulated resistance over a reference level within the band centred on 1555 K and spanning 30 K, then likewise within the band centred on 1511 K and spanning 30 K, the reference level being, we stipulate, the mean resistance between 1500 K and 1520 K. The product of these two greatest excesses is 0.16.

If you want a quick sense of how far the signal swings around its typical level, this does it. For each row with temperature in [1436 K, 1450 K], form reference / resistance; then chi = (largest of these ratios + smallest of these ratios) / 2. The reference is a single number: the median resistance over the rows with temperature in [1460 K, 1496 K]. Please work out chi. 0.97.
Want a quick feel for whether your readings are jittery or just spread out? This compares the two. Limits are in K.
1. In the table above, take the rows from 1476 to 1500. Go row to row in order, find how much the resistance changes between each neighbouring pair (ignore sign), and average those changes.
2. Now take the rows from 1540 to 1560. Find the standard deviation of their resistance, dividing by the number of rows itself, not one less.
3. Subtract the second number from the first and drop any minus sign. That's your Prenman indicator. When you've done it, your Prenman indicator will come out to 0.12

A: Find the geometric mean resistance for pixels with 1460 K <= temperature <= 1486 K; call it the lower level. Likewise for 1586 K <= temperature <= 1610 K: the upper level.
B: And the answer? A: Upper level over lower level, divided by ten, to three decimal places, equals 0.111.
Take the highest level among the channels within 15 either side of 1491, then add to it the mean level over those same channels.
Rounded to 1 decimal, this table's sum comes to 10.7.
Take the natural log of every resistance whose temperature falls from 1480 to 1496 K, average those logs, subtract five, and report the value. -3.34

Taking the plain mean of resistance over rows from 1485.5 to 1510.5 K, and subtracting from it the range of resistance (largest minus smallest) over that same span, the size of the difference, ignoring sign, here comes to 4.69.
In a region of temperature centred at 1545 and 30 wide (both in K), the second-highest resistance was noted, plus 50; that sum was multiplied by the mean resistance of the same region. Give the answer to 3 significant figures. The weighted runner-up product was 319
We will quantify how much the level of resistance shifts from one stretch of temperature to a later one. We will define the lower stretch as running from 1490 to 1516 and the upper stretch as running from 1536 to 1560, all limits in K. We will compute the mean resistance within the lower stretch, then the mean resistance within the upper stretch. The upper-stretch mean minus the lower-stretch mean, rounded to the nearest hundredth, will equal 0.46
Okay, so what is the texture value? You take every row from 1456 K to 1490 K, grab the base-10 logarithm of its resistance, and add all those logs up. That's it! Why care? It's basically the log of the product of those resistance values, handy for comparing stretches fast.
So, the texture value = 5.1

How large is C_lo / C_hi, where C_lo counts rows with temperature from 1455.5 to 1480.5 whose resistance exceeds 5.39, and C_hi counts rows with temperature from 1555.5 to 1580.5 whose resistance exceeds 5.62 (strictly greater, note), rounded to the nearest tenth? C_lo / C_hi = 1.0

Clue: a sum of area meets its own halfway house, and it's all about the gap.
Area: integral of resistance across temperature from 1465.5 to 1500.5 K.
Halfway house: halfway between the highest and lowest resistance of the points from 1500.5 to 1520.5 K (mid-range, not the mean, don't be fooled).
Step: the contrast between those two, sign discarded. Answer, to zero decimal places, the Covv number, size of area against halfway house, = 178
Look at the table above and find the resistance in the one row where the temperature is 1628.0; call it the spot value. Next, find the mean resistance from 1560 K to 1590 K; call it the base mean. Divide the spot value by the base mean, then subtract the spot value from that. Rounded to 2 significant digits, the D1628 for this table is -4.9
